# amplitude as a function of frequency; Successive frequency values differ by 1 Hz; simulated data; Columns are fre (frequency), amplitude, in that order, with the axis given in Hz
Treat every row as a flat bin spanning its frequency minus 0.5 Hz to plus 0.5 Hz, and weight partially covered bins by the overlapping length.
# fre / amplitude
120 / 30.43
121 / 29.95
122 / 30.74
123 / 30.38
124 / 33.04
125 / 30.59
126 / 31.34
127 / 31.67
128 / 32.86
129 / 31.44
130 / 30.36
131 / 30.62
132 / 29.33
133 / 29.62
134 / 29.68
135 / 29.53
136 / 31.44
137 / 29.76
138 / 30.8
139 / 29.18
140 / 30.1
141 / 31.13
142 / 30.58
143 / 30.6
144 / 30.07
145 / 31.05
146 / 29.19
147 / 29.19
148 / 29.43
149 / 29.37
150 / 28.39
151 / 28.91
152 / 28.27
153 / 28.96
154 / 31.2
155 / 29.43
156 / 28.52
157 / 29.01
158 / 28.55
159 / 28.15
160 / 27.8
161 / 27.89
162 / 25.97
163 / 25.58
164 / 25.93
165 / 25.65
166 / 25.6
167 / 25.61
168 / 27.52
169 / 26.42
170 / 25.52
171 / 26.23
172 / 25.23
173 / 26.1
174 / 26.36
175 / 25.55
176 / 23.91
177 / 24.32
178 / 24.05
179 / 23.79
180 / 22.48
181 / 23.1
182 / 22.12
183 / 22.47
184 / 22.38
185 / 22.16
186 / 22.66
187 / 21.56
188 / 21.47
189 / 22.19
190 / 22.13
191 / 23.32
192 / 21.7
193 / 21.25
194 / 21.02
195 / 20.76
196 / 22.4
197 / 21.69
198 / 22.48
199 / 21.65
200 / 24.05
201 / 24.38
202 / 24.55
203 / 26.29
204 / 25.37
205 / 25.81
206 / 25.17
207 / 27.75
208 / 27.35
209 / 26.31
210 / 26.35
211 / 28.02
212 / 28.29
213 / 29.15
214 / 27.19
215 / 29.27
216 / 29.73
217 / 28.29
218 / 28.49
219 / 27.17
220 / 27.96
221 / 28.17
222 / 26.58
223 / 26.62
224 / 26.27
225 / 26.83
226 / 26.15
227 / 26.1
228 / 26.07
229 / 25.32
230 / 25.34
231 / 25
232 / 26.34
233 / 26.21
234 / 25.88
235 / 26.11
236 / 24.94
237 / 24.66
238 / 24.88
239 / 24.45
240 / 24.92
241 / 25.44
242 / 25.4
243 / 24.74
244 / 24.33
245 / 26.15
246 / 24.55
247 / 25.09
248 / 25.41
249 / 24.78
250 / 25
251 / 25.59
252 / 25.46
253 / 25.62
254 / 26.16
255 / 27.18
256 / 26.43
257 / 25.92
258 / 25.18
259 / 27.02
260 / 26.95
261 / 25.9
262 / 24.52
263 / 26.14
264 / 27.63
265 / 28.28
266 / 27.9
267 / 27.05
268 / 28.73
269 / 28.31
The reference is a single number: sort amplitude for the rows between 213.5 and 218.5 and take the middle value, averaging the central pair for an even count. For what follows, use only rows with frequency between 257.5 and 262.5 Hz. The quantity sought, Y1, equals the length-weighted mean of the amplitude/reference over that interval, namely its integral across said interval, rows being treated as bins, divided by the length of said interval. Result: 0.91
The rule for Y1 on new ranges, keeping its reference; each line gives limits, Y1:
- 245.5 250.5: 0.88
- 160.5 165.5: 0.92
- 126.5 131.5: 1.10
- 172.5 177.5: 0.89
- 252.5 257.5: 0.92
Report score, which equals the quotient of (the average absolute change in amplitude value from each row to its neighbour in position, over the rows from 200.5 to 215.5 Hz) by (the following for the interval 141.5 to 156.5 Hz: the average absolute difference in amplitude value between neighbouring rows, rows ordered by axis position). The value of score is 1.29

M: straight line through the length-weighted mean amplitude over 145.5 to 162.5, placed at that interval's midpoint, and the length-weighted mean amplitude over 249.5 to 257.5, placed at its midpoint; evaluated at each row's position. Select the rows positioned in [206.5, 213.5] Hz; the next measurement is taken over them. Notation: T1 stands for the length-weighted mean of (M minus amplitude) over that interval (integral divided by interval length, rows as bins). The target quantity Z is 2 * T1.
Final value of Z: -1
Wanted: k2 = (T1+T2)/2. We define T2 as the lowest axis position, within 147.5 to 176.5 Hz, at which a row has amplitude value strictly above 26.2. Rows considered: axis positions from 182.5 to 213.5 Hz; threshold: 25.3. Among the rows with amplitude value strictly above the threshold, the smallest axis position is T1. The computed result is 175.5 Hz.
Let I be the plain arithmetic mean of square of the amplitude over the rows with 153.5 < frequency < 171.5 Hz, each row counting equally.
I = 745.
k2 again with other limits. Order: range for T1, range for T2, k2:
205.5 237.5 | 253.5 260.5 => 231.0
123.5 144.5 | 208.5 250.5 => 166.5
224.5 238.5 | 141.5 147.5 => 183.5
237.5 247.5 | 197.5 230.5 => 222.0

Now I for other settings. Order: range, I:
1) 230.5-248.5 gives 638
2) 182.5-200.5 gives 488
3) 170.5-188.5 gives 563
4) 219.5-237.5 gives 684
